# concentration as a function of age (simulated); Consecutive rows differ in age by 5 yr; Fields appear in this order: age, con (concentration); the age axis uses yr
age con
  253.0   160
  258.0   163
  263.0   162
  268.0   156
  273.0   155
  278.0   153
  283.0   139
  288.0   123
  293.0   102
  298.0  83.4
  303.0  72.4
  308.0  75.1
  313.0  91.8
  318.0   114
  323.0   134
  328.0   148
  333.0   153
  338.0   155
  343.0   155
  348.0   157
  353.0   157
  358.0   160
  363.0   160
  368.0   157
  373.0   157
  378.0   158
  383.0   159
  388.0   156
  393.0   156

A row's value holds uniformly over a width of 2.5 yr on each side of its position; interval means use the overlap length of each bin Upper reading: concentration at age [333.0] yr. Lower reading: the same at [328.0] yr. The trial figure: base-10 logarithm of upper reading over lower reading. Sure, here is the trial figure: 0.01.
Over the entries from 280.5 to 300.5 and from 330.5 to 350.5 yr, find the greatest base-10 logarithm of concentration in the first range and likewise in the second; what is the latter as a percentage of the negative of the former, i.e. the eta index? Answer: -102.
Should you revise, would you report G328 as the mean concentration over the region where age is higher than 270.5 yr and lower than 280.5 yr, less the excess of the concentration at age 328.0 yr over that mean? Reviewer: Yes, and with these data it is 160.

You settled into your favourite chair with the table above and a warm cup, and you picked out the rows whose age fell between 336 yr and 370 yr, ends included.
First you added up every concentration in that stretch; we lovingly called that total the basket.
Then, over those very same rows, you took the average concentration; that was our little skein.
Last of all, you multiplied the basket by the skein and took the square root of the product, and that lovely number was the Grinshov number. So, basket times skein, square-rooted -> 416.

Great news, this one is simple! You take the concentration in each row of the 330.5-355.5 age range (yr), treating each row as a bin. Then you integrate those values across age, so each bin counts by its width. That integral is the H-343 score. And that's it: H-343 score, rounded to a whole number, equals 3885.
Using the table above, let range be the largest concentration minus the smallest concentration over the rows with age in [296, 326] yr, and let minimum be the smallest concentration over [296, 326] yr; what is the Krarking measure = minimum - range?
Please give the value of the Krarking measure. 11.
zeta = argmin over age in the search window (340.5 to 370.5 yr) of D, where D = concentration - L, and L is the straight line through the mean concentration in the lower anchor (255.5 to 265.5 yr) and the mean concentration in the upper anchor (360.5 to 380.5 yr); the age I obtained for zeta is 343.0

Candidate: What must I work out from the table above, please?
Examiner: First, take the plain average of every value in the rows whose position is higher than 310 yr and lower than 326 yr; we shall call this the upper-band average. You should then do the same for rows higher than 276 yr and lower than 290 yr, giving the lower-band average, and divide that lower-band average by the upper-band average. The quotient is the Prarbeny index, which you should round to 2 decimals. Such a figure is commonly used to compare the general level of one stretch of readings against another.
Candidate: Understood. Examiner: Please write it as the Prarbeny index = 1.22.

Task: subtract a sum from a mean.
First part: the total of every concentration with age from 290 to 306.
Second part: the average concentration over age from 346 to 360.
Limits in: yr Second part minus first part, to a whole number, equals -100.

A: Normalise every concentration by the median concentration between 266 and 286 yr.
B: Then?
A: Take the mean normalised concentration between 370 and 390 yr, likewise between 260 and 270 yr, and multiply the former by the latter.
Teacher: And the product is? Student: 1.06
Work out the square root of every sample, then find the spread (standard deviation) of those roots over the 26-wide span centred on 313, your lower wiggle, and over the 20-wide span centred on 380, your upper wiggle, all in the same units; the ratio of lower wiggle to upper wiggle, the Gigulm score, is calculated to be 26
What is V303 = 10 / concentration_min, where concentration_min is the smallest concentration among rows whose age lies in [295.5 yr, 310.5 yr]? 0.138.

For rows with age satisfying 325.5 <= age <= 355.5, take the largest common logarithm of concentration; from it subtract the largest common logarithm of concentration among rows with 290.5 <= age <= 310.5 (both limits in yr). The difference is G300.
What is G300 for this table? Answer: 0.187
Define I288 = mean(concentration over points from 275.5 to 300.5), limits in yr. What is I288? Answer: 120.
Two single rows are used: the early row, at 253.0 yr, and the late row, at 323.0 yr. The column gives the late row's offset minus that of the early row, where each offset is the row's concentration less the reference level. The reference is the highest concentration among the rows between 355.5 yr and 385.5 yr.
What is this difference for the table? -26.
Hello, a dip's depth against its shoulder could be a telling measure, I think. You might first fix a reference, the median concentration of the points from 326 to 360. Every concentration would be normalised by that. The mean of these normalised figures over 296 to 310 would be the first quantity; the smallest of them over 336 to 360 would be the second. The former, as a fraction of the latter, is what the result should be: 0.50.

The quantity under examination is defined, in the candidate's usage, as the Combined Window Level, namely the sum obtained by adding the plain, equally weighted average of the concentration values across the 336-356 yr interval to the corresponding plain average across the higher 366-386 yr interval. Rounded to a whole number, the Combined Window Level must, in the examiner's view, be 314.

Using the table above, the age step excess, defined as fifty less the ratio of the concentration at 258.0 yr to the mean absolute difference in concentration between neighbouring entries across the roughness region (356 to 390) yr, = -72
